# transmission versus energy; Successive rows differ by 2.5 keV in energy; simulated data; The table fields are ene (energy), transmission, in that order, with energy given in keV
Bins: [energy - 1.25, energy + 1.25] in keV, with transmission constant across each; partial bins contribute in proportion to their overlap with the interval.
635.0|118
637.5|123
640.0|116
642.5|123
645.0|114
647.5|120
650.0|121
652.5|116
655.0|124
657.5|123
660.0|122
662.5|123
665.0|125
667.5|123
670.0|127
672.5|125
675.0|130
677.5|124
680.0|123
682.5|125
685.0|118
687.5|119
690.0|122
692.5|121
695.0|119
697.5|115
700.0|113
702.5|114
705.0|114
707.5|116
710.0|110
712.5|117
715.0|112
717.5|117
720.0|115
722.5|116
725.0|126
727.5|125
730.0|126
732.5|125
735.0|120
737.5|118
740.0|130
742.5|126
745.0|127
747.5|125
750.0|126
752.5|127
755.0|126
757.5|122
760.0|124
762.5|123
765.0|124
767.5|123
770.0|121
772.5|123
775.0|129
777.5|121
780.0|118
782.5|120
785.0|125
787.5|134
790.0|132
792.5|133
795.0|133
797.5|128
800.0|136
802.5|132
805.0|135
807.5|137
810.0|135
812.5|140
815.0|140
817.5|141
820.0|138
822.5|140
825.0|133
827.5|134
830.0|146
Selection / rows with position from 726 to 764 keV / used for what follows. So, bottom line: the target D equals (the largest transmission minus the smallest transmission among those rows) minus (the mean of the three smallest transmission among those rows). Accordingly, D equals -108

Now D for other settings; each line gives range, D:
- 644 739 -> -92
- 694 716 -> -103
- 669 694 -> -107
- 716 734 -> -105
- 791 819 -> -118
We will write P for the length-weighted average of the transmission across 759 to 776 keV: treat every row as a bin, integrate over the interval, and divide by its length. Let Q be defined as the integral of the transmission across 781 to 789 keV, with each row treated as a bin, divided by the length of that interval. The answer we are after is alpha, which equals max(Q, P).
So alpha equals 126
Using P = 124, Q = 126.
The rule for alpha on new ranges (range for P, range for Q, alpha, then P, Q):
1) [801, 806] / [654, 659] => 134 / 134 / 123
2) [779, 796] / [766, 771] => 128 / 128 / 122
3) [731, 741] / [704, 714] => 123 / 123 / 114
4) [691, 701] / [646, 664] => 121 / 117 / 121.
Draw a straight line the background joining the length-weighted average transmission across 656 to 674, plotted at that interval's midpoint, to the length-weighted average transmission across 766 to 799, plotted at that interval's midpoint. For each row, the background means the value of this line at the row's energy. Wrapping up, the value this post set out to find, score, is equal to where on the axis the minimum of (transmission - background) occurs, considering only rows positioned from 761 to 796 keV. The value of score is 780.0 keV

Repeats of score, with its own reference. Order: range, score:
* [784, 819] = 785.0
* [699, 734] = 710.0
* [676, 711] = 710.0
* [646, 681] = 652.5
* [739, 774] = 770.0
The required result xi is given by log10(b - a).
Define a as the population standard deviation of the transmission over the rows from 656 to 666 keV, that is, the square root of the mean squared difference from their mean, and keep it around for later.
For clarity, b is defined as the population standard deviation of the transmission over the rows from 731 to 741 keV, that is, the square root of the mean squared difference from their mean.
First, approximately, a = 1.1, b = 4.7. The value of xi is 0.6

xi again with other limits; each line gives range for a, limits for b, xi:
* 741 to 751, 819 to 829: 0.3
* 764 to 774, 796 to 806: 0.3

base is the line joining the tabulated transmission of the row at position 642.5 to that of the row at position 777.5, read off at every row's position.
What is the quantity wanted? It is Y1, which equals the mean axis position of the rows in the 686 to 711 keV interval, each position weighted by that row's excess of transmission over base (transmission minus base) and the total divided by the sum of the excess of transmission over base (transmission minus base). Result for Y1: 702.3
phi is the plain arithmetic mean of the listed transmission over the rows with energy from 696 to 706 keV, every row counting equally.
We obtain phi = 114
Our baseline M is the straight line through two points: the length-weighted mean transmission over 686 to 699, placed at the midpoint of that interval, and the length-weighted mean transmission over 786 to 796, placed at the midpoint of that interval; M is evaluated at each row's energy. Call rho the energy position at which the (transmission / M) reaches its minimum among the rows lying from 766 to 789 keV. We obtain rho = 780.0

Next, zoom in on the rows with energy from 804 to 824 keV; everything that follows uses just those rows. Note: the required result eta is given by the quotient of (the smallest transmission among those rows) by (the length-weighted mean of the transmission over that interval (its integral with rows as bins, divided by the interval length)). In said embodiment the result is 0.977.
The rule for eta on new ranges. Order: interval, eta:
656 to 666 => 0.990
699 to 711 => 0.969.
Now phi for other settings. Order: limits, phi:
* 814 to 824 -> 140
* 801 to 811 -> 135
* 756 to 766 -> 123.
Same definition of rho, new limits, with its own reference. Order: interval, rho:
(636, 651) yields 645.0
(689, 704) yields 700.0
